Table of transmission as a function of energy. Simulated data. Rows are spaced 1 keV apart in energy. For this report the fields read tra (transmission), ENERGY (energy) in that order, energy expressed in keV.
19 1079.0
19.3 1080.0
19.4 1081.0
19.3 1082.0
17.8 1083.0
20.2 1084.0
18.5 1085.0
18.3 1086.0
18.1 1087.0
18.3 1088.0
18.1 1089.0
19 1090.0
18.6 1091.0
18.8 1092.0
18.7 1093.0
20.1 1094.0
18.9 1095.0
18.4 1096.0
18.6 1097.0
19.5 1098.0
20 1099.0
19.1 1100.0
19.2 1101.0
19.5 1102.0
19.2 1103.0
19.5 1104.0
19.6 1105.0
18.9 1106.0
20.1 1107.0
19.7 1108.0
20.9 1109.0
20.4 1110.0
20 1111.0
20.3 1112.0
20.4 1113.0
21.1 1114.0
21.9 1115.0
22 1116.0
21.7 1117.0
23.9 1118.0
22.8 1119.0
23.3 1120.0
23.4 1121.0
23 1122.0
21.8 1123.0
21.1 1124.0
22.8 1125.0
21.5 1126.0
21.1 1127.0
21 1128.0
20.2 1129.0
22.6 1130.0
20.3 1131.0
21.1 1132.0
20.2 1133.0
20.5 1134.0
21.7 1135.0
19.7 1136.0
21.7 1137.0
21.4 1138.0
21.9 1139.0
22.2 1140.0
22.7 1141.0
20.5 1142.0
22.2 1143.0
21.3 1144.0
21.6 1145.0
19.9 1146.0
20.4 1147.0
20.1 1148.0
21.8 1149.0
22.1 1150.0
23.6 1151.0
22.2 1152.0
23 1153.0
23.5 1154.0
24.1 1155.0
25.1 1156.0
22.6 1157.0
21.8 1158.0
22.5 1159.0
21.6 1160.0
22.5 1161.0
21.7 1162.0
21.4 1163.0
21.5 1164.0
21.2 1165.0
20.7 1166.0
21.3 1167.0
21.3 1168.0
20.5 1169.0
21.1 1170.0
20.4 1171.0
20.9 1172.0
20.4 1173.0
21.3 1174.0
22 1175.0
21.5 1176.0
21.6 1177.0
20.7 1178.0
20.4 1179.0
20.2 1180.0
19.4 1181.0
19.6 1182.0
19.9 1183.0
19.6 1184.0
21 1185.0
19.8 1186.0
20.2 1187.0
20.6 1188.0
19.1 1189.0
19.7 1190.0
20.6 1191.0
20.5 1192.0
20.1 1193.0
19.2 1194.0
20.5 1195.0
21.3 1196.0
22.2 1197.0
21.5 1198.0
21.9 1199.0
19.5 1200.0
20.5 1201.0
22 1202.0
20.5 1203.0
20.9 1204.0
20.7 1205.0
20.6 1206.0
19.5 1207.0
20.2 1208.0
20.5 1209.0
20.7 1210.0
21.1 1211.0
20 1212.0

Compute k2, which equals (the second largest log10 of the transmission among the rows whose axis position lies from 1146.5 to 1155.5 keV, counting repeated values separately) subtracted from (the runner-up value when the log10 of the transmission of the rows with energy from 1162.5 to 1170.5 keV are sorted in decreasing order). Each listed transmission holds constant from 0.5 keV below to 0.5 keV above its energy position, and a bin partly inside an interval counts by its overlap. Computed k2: -0.042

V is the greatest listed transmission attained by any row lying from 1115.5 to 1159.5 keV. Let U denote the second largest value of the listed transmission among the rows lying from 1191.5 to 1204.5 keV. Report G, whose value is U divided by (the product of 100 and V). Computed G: 0.0088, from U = 22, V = 25.1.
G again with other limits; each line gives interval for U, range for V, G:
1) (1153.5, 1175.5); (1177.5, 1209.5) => 0.0109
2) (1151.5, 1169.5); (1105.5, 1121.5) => 0.0101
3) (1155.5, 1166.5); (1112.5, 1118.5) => 0.0095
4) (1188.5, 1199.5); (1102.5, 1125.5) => 0.0092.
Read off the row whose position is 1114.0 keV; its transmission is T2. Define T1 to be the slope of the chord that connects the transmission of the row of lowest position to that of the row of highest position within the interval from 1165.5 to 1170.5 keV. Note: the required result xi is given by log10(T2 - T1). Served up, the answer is 1.32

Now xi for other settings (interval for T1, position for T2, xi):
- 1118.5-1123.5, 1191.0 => 1.32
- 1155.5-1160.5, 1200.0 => 1.31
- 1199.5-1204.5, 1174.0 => 1.32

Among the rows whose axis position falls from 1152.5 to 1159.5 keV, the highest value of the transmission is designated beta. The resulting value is 25.1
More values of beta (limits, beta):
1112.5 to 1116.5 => 22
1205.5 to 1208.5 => 20.6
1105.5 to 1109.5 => 20.9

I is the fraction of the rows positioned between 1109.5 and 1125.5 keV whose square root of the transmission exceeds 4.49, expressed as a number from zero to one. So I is 0.94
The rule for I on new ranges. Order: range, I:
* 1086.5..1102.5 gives 0.00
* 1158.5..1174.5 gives 1.00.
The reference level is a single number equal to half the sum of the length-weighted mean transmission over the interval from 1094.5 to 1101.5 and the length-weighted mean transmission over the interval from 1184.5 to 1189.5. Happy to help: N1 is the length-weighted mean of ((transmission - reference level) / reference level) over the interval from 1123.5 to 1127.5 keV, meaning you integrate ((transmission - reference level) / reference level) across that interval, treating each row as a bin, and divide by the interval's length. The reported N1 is 0.10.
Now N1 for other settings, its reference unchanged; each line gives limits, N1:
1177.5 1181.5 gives 0.03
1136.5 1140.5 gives 0.11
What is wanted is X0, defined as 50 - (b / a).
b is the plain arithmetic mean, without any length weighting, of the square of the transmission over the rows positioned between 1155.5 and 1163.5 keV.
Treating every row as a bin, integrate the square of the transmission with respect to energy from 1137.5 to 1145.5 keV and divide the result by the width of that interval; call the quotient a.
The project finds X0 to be 48.9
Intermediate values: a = 472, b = 503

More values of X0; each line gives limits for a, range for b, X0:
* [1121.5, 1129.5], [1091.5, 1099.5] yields 49.2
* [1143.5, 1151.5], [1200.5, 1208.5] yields 49.1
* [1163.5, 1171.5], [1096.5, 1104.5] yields 49.2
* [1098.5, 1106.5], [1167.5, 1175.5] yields 48.8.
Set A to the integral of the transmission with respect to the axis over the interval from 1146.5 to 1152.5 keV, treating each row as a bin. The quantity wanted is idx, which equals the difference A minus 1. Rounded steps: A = 130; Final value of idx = 129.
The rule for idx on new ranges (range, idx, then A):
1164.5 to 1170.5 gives 125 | 126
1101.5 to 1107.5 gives 116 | 117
